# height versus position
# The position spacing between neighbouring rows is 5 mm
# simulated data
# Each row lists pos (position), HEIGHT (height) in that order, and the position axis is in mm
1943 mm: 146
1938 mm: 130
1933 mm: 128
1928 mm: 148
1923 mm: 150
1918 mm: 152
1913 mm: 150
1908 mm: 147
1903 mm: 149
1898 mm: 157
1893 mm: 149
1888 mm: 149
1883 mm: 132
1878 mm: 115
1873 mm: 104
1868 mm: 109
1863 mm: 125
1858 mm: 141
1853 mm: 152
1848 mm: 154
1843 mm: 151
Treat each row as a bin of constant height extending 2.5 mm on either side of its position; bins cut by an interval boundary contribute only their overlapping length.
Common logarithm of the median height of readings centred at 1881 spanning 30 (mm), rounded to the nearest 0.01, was 2.09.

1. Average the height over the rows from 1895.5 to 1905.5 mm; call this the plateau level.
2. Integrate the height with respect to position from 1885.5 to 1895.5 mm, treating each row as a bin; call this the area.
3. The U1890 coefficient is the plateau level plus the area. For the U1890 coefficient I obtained 1643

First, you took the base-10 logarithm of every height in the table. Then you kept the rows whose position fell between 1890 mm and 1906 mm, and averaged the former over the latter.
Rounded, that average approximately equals 2.18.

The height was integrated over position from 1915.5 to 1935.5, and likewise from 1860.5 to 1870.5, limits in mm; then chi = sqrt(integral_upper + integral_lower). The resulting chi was 64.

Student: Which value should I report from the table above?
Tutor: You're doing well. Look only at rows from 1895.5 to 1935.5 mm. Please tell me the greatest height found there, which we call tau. 157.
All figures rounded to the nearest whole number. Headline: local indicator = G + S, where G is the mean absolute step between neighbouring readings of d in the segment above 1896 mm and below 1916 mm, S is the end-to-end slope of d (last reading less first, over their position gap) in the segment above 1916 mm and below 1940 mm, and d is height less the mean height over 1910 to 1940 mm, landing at 3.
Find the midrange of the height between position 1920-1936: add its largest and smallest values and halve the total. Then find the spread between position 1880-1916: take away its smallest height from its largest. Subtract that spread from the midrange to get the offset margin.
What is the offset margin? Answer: 114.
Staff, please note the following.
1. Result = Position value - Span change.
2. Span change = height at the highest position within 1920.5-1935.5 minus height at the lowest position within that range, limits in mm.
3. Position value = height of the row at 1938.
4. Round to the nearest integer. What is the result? 152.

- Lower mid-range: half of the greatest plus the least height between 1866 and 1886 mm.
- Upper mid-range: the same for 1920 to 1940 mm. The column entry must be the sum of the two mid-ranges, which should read 257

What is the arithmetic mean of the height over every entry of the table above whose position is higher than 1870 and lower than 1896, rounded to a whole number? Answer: 130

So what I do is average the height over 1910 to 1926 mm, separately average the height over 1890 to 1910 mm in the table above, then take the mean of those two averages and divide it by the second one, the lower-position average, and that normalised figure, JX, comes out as 1.00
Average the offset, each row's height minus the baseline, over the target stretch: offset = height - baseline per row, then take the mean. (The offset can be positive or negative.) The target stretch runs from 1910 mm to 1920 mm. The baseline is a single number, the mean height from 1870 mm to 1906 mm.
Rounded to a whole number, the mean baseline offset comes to 15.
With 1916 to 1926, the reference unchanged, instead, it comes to 15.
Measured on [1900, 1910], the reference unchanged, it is 12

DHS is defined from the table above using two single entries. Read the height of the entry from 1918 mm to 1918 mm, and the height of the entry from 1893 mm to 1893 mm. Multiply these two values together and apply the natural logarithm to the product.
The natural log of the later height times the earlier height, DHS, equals 10.0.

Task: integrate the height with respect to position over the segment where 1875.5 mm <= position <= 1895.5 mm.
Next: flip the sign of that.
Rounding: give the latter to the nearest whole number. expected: -2725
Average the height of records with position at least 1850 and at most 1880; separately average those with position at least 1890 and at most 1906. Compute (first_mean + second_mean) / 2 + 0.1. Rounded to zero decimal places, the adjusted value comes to 138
